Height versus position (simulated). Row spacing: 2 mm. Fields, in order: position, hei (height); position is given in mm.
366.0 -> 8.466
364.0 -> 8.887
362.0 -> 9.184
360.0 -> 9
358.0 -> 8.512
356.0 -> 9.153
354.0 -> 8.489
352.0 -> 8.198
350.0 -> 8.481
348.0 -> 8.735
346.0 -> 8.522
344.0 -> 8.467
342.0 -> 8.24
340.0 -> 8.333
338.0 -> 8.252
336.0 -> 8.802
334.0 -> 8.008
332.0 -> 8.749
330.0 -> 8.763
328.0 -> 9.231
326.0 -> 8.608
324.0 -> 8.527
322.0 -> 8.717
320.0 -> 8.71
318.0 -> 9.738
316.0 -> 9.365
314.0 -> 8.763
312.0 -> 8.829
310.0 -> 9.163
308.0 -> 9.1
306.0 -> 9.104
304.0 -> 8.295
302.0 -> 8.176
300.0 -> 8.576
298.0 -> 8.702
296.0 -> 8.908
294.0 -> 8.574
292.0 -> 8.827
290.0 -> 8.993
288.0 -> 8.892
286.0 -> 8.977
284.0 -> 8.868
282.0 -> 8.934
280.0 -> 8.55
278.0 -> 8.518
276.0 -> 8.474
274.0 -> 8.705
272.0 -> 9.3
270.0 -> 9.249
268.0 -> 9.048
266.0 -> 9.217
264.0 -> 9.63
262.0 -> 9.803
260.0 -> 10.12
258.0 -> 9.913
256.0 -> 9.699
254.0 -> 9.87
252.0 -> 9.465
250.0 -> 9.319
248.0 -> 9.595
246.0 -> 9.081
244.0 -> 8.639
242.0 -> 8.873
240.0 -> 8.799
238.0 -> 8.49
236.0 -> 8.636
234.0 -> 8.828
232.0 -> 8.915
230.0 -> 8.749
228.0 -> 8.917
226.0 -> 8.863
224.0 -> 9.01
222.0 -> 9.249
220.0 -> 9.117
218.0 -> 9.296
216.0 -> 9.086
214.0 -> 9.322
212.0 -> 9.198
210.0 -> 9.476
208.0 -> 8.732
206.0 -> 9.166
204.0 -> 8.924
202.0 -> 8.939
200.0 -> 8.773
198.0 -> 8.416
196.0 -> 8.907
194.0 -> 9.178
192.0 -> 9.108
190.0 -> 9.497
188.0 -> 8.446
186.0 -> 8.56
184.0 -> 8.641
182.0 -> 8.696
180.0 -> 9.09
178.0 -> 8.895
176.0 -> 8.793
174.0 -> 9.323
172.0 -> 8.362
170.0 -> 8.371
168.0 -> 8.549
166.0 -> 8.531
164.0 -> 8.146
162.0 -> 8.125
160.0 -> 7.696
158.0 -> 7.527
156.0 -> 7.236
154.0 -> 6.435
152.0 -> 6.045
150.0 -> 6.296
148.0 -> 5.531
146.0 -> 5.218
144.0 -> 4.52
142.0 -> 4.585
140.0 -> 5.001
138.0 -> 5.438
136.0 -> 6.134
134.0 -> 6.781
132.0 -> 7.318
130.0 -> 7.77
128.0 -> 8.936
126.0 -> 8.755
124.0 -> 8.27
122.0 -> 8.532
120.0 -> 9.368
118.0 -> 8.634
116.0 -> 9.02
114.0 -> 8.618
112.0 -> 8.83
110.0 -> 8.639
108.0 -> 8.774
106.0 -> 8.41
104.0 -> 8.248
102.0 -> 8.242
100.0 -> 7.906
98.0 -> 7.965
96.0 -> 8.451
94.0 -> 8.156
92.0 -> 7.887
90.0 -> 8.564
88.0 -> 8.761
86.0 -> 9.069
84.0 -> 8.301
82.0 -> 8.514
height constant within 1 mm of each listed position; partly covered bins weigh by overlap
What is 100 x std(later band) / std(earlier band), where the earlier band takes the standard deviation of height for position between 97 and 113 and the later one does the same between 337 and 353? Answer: 52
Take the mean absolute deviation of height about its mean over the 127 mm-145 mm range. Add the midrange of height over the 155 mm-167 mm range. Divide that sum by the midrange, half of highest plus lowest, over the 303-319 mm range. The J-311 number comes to 1.01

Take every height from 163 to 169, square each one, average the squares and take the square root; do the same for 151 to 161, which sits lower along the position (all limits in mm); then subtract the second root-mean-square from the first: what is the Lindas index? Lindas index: 1.4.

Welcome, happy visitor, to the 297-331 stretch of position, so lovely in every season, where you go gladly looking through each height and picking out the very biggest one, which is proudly 9.738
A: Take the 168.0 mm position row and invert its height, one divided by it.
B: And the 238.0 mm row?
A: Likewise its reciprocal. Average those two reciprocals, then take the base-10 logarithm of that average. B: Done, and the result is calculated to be -0.930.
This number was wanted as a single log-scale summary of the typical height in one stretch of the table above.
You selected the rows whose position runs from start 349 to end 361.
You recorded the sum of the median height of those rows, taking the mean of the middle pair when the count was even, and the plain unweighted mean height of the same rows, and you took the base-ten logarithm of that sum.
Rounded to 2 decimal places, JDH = 1.23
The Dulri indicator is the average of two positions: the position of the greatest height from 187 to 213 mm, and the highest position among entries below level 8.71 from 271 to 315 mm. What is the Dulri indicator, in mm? 247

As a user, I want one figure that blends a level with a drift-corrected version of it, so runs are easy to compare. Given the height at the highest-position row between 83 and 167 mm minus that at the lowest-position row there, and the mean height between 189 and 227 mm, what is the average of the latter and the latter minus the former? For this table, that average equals 9.0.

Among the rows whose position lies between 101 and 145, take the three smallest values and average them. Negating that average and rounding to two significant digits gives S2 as -4.7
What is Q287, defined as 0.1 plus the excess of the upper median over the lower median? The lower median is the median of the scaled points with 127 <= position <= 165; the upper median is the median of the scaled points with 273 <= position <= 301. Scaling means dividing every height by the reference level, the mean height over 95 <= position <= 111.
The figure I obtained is 0.380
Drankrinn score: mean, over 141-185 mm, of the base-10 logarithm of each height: 0.864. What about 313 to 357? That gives 0.938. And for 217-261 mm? 0.961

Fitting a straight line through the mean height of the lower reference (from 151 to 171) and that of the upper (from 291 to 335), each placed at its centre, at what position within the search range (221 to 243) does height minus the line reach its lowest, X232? 238.0 mm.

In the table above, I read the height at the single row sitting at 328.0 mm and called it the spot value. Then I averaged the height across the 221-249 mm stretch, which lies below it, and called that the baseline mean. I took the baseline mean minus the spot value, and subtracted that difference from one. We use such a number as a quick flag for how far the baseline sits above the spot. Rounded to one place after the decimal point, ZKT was 1.3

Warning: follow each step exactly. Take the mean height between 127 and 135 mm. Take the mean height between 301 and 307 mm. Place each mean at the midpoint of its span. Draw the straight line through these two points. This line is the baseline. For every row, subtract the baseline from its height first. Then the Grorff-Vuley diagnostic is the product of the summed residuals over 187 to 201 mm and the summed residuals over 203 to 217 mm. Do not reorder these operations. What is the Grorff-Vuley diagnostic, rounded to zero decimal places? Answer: 47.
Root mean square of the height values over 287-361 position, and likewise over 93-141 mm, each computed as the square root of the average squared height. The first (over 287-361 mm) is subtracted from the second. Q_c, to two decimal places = -0.64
